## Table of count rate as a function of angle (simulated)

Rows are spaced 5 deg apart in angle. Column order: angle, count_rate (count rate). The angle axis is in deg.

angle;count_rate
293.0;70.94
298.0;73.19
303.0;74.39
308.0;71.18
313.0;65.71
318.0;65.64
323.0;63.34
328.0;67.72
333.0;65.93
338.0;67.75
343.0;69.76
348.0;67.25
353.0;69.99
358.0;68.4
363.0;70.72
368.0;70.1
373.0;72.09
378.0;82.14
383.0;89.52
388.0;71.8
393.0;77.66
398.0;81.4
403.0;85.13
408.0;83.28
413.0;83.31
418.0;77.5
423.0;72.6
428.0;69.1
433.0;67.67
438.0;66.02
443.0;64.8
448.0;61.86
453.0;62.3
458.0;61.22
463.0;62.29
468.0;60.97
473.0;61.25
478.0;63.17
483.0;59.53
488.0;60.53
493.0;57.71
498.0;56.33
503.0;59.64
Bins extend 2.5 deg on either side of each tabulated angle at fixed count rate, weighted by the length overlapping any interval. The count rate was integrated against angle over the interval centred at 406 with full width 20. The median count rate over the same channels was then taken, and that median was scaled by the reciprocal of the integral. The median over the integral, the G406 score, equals 0.050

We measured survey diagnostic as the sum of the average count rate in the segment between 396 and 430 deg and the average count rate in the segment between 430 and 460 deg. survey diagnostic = 143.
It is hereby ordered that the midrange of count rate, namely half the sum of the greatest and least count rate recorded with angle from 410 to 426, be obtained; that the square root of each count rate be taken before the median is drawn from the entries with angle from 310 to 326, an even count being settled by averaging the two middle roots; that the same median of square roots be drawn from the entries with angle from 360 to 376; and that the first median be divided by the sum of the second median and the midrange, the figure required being 0.094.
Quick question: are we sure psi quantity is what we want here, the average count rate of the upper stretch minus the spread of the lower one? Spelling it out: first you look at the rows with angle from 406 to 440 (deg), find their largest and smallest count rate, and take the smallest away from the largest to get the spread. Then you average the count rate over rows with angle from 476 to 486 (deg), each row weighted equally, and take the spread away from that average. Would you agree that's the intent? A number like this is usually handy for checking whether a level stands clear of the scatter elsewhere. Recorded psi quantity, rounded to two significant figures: 44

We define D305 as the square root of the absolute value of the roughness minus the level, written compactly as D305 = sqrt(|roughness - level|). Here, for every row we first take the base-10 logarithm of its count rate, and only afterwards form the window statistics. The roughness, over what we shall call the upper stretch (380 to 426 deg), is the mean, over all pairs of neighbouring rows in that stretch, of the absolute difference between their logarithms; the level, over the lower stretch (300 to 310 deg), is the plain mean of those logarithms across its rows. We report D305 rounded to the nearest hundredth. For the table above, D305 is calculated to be 1.35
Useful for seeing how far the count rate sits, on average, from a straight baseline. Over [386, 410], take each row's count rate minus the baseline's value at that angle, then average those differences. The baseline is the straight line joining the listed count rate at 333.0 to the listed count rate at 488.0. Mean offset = 16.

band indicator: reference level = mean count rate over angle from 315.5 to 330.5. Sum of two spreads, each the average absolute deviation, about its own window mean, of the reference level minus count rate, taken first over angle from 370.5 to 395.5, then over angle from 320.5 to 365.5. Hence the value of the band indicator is 7.39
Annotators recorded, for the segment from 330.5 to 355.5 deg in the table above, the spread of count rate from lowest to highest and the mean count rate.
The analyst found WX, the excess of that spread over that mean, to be -64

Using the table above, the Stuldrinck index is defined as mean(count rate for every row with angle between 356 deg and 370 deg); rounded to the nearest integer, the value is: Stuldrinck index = 70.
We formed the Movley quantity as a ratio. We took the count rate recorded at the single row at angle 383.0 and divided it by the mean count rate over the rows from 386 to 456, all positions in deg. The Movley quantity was 1.22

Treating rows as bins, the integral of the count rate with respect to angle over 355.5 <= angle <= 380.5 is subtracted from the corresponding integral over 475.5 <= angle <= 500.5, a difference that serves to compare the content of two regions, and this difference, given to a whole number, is -331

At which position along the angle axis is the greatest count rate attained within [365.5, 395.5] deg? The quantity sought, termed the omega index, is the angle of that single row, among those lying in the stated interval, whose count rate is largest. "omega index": 383.0 deg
